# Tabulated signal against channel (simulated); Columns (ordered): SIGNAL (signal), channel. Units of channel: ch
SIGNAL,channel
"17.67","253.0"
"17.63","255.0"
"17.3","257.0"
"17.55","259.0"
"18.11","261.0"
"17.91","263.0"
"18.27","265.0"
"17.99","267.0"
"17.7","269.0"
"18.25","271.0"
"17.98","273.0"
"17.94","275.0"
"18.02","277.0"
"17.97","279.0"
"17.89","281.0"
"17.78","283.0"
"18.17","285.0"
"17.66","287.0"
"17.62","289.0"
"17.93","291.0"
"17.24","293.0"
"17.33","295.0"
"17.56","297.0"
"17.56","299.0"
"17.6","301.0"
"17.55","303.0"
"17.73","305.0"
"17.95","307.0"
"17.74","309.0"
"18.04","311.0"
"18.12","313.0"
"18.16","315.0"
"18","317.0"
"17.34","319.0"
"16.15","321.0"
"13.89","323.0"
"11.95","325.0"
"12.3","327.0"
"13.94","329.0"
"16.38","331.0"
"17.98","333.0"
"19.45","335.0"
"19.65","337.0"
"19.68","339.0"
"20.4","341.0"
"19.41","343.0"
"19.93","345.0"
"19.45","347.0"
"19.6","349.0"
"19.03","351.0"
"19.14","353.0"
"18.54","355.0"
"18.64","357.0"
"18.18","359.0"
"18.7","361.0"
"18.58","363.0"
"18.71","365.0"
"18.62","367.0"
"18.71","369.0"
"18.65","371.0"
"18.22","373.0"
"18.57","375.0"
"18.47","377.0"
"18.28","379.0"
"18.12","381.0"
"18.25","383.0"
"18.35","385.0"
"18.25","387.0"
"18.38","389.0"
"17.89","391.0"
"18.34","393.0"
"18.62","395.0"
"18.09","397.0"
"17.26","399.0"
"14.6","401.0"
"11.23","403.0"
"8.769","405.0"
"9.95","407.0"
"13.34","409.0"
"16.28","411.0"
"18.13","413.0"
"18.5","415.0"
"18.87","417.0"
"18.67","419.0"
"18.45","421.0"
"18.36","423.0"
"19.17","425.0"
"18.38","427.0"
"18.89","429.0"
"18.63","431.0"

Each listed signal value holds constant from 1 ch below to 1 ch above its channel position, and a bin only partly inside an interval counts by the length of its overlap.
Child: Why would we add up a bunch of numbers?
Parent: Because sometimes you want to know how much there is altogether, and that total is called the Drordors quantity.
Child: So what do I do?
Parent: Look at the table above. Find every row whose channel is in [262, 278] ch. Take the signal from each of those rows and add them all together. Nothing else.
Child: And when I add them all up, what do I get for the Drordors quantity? 144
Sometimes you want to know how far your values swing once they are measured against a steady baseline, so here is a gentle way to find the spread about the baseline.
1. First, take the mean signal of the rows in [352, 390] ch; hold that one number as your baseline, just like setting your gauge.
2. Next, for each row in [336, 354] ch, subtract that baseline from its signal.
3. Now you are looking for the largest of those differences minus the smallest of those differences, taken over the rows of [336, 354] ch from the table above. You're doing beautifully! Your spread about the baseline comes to 1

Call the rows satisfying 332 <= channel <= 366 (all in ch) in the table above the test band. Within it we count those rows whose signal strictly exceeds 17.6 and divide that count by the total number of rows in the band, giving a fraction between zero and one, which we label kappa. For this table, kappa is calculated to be 1.00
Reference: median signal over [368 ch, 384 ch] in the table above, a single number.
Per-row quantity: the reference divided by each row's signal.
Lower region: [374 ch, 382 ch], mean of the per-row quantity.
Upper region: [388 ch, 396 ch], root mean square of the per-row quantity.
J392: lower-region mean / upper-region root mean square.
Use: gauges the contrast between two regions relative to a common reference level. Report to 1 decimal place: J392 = 1.0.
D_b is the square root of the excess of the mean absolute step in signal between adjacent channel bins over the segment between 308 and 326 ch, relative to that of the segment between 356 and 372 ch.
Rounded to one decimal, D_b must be 0.8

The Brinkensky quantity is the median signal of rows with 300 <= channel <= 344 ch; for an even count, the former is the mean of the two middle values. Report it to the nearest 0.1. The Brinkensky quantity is 17.8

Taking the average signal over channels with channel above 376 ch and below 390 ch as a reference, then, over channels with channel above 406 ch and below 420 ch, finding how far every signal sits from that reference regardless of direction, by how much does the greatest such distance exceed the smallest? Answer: 8.2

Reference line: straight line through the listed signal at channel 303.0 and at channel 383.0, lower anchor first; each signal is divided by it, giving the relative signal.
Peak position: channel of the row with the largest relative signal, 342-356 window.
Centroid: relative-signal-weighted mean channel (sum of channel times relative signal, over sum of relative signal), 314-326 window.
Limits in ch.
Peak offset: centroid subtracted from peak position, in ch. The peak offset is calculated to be 25.5 ch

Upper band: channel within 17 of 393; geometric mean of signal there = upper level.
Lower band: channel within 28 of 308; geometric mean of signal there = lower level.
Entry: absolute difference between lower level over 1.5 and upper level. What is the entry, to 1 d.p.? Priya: 4.6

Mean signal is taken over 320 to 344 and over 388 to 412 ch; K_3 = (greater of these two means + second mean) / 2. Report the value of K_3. 16.0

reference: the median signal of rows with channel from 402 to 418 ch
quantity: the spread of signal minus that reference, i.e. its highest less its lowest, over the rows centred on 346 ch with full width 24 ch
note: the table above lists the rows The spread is 1.9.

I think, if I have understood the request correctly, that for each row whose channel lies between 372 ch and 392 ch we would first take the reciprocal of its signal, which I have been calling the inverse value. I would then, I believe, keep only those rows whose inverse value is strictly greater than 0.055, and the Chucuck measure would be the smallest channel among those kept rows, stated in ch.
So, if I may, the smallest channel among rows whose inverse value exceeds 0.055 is 381.0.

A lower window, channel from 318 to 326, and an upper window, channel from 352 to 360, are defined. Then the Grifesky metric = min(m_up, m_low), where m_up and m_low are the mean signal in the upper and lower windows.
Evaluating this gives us 14.8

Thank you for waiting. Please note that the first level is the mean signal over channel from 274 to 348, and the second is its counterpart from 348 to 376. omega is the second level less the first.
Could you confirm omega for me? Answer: 1.2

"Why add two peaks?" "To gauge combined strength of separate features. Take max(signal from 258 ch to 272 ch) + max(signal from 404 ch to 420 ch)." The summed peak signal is 37.1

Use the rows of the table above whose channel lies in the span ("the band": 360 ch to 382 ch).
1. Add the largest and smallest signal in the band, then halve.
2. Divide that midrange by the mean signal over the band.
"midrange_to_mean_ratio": 0.99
